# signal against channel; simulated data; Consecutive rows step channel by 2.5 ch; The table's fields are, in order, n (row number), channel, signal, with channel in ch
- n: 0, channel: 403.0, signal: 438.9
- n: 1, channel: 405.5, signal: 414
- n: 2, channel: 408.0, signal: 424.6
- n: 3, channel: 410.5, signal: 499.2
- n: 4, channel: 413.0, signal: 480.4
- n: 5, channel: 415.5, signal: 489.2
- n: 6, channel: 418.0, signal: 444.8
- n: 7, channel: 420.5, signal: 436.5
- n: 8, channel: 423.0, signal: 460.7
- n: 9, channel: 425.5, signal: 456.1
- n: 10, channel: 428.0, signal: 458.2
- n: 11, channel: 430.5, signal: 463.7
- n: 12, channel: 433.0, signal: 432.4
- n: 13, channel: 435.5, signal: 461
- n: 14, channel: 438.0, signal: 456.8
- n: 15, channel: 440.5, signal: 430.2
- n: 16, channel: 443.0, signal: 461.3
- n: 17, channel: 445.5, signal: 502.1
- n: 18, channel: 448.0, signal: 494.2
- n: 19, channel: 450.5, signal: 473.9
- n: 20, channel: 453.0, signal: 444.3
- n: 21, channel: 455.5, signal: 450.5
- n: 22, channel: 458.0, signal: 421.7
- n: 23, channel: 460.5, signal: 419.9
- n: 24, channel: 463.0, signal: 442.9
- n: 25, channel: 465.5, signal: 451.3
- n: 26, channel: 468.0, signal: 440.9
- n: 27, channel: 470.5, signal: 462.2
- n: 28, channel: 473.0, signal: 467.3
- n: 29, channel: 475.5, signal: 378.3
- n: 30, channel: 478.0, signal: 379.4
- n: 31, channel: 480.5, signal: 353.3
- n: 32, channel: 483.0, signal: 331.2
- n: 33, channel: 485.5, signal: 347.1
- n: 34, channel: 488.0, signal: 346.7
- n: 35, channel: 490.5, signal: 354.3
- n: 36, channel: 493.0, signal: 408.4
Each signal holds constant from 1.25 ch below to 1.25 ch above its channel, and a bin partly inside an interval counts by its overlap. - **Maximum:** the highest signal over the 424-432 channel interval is 463.7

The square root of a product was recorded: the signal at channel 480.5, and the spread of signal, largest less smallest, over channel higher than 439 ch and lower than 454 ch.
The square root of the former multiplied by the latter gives 159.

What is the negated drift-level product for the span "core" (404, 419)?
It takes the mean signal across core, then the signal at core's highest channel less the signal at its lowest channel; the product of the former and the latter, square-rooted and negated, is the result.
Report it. -119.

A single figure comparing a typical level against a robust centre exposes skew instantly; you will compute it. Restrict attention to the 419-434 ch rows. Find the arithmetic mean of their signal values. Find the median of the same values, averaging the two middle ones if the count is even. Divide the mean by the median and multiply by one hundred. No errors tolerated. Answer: 99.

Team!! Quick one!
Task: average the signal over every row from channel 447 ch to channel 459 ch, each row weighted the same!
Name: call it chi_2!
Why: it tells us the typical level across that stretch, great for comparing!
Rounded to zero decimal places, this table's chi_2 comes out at 457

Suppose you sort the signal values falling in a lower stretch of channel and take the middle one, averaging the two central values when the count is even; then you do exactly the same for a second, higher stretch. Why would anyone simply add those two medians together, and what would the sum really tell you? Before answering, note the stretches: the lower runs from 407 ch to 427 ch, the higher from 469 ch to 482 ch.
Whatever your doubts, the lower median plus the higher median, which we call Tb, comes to 838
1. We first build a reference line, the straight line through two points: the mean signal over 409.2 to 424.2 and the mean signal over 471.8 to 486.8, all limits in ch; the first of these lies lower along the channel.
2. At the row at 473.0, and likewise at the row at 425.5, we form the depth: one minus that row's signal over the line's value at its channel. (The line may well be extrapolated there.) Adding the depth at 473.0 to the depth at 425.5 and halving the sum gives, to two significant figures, -0.11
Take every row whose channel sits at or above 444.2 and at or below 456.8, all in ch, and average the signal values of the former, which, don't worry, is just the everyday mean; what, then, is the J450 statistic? 473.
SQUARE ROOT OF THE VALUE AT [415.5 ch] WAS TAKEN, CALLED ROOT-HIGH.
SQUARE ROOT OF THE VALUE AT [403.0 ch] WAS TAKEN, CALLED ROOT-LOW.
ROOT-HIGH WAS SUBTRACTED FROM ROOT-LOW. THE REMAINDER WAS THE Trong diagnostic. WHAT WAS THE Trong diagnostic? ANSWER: -1.2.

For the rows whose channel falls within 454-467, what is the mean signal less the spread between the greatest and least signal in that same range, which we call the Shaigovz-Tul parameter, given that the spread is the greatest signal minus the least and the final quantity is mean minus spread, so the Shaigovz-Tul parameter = 406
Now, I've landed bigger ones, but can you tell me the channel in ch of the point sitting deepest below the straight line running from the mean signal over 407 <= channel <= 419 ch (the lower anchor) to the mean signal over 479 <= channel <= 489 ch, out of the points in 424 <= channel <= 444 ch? 433.0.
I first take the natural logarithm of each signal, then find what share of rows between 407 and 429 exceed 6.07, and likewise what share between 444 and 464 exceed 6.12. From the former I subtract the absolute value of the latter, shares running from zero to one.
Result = 0.51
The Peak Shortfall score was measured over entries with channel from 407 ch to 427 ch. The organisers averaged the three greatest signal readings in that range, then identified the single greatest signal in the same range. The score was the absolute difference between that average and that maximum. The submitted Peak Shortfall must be 9.6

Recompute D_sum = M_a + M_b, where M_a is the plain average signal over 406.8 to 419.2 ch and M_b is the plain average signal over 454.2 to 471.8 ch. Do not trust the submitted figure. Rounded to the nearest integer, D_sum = 909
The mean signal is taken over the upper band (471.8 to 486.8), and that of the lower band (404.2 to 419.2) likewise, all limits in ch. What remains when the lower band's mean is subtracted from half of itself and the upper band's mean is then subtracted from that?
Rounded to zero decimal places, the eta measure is -605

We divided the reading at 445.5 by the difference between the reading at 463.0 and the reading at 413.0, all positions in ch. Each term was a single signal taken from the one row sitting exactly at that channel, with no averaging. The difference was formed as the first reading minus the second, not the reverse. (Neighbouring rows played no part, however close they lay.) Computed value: -13.4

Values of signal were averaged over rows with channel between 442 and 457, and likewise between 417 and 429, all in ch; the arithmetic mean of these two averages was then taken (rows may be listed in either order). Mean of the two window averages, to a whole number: 461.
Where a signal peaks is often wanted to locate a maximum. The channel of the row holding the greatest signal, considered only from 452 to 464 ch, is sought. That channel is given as 455.5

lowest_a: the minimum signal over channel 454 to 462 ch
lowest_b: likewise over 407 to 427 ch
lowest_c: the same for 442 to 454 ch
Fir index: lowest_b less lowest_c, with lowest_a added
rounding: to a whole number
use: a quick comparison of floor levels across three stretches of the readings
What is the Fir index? 400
